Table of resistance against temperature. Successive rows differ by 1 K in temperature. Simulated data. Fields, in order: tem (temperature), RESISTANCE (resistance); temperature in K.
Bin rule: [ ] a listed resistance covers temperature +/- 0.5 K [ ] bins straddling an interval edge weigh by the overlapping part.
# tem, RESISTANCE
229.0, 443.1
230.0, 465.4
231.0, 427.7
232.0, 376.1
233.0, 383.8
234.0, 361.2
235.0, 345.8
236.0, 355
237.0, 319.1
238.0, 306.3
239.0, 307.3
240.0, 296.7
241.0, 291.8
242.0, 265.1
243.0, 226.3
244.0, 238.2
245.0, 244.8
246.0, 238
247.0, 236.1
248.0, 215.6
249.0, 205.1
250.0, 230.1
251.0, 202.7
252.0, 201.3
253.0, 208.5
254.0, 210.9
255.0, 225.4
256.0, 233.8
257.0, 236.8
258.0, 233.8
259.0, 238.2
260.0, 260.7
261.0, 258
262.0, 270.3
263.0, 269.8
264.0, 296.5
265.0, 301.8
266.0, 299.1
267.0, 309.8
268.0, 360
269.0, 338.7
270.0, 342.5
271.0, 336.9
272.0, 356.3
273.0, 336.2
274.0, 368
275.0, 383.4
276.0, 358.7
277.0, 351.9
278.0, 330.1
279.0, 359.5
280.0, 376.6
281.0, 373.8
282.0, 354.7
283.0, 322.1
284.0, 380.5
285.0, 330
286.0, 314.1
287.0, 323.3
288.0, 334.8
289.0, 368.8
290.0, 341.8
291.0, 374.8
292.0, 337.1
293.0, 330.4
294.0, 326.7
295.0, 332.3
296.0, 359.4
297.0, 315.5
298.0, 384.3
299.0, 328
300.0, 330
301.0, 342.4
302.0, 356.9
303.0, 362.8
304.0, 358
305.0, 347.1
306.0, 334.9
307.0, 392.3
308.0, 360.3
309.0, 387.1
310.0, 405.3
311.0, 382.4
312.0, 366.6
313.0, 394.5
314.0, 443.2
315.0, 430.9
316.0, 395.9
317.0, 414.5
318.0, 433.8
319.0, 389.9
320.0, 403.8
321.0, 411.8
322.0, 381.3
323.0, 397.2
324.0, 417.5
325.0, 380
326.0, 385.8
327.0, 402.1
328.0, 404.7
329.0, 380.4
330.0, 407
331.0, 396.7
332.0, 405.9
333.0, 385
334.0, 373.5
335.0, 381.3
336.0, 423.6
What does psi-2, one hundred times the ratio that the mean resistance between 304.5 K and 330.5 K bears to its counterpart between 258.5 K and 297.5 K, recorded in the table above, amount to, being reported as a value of 119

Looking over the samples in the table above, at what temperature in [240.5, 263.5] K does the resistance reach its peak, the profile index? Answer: 241.0 K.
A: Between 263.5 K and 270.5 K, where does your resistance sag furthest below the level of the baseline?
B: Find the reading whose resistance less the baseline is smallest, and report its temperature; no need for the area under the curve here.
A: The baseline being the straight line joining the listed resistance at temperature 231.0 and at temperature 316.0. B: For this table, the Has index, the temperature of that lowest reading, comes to 264.0 K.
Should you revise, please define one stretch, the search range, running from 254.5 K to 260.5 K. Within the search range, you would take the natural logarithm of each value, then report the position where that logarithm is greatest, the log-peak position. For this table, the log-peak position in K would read 260.0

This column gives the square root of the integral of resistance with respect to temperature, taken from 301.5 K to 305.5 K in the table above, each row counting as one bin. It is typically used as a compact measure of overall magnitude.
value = 37.7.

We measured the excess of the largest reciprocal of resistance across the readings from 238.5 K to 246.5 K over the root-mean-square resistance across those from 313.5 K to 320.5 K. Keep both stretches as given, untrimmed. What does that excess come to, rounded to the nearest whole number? -416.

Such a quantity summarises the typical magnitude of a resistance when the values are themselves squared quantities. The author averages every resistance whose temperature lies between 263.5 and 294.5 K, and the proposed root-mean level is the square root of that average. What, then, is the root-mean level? 18.5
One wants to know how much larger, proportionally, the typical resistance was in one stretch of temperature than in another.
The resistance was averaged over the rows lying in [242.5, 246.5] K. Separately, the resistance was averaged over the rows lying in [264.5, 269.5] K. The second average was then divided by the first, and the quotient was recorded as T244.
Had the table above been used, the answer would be 1.4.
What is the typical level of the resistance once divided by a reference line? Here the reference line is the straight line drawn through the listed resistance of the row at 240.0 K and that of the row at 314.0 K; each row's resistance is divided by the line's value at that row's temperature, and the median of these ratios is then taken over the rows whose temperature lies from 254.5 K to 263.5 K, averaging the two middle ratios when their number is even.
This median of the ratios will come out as 0.717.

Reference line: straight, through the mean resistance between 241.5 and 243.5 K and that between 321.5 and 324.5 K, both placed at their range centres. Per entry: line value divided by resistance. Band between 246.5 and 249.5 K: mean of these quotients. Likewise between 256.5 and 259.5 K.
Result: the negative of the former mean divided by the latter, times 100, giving -100.8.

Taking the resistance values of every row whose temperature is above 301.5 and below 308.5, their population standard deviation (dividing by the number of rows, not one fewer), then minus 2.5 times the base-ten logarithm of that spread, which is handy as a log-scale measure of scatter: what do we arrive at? -3.03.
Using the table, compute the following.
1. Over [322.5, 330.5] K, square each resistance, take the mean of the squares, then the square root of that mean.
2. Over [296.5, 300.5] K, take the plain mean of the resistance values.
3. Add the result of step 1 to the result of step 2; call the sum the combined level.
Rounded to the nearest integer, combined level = 736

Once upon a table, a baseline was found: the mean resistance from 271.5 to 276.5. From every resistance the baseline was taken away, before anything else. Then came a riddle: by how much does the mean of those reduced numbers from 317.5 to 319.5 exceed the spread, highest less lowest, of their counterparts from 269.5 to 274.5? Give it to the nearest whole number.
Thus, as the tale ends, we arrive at 20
